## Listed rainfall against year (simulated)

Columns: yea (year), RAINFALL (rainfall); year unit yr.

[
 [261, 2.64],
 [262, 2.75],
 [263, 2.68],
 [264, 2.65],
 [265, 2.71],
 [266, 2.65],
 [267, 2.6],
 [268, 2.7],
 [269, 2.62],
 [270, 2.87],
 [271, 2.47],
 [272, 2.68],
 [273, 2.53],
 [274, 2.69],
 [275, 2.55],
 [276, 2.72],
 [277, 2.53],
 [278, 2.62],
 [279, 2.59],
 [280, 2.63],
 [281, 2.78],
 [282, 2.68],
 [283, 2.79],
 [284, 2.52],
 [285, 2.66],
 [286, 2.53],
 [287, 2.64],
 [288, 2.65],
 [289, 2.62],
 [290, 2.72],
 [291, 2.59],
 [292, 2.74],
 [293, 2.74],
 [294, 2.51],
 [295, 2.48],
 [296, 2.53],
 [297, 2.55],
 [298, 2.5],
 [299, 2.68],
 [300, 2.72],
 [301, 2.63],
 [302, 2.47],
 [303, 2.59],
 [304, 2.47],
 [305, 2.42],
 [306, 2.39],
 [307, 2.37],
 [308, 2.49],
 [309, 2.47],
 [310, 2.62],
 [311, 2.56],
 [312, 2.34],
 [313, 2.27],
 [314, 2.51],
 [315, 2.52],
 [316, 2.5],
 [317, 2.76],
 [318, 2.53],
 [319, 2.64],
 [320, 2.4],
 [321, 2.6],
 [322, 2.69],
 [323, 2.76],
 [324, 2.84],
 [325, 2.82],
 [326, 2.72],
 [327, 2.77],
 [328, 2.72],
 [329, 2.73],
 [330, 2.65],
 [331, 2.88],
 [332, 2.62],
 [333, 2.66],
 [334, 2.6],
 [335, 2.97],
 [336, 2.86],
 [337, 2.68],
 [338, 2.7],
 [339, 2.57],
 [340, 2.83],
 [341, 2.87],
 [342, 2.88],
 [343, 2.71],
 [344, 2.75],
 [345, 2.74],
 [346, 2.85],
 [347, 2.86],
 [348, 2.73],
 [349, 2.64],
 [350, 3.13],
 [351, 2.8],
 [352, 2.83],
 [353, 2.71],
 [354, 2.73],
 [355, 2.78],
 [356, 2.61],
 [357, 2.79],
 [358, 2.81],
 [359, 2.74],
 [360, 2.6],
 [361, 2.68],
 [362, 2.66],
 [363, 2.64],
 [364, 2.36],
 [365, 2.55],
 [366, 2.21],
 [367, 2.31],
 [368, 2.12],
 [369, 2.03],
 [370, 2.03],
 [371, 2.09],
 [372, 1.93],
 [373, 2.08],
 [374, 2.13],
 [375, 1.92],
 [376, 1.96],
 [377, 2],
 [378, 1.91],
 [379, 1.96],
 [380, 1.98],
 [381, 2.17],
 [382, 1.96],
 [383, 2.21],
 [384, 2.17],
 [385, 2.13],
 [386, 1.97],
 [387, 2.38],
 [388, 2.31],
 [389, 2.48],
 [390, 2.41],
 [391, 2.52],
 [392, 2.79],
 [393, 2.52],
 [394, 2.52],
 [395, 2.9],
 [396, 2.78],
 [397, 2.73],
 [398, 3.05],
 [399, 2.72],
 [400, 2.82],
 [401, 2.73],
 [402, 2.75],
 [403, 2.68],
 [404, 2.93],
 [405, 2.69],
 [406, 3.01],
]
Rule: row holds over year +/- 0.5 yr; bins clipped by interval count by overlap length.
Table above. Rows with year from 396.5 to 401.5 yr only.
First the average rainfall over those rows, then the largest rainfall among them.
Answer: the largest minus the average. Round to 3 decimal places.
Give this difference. 0.240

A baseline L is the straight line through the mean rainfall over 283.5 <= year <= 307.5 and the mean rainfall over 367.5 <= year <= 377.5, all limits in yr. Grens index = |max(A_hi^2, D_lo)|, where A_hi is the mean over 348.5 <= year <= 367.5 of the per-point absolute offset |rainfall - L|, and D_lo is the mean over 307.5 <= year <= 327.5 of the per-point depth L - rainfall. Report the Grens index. 0.28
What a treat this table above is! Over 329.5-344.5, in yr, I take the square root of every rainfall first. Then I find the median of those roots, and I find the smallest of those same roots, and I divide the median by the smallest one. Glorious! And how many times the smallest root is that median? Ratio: 1.03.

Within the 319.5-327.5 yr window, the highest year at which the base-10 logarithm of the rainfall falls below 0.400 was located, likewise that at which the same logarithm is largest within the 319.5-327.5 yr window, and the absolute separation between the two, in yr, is 4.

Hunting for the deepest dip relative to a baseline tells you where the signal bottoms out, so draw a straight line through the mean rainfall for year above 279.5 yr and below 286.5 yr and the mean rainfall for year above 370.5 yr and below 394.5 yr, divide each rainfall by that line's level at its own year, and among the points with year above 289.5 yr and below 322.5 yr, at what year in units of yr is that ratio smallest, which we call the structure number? 313 yr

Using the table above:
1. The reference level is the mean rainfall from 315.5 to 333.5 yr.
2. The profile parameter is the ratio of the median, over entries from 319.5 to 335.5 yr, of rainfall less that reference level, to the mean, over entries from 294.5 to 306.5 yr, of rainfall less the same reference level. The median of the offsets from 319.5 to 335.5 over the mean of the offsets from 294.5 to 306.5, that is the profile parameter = -0.3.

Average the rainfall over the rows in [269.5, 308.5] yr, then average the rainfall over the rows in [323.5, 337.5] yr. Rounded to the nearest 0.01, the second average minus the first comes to 0.15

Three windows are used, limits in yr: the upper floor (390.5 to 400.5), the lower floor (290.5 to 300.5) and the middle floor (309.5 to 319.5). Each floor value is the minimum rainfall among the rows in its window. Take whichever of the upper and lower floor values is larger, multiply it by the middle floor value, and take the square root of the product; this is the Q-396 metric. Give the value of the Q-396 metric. 2.39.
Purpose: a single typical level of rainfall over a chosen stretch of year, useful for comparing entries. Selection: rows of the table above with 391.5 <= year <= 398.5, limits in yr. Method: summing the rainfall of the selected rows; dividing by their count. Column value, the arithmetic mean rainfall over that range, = 2.76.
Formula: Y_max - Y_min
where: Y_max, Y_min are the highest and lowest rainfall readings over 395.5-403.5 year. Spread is 0.37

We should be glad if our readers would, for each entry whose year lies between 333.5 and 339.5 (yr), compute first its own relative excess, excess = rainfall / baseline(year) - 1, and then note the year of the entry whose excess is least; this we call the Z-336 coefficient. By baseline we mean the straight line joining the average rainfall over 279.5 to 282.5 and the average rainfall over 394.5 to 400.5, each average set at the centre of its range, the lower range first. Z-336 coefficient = 339 yr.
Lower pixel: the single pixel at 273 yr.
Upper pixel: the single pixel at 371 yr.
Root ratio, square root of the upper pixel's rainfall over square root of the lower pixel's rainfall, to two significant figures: 0.91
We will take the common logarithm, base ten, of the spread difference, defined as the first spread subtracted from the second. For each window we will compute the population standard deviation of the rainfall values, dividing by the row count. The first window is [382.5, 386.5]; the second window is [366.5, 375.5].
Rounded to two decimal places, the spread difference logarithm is -1.72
